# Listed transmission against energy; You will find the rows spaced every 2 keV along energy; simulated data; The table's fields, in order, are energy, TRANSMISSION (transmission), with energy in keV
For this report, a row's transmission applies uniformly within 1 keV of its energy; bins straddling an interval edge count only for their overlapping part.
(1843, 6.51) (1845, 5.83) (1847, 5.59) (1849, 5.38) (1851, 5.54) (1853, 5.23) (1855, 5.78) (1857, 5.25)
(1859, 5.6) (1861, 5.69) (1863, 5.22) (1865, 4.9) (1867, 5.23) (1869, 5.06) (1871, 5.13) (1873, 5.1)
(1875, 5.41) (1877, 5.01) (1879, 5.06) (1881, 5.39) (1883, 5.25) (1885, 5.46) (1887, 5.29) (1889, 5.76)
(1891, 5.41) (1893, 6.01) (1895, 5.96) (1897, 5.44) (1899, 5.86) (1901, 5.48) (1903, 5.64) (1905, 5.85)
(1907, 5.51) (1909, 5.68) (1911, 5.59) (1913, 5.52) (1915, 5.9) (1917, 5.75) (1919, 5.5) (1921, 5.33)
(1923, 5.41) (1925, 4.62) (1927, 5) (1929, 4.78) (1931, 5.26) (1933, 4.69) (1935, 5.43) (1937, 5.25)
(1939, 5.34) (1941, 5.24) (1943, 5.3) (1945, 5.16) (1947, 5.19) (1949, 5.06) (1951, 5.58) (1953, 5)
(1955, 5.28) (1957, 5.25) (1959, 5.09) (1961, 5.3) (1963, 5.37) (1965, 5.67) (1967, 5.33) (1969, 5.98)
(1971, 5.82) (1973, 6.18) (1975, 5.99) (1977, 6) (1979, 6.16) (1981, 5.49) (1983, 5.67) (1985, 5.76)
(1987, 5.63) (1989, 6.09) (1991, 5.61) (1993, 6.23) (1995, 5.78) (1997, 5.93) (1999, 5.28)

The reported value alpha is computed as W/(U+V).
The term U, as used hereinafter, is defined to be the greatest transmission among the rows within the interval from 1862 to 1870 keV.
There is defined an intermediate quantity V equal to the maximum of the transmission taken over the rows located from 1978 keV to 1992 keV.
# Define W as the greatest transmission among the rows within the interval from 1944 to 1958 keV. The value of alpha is 0.490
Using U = 5.23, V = 6.16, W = 5.58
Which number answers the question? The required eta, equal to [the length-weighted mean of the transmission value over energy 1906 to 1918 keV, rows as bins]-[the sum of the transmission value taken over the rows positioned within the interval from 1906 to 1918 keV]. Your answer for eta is -28.3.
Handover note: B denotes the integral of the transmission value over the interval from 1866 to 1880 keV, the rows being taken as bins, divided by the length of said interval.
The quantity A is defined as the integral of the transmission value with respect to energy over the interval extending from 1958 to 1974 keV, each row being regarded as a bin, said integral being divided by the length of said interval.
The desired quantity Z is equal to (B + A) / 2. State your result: 5.37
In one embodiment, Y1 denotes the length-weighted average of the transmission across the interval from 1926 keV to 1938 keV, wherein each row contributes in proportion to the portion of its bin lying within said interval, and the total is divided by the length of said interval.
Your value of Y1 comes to 5.07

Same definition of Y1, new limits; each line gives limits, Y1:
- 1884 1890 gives 5.50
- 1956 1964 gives 5.25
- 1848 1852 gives 5.46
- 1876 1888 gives 5.24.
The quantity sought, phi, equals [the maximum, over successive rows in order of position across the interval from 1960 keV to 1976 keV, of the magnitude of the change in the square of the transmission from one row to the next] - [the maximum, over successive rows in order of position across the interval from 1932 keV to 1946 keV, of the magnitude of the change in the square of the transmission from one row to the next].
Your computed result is -0.1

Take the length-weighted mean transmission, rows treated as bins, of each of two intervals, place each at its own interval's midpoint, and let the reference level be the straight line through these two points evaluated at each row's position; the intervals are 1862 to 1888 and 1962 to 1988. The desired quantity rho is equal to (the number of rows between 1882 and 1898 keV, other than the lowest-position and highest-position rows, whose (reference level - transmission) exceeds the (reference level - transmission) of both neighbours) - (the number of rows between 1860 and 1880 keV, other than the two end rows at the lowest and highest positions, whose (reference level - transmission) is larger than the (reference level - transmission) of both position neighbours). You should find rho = -2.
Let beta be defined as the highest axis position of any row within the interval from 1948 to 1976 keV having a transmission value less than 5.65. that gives 1967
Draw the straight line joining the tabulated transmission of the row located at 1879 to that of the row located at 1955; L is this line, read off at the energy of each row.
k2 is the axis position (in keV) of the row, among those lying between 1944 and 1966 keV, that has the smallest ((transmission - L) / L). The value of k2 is 1953 keV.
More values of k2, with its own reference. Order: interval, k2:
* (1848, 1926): 1925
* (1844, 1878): 1865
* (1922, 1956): 1925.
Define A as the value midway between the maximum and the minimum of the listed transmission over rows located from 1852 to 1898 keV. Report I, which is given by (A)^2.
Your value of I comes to 29.8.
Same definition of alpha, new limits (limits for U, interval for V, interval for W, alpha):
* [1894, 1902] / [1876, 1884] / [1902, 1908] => 0.515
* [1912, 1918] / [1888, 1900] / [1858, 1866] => 0.478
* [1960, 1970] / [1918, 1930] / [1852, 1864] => 0.503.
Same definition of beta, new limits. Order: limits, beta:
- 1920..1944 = 1943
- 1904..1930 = 1929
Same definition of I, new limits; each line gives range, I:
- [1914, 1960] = 27.7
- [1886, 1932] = 28.2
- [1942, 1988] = 31.2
